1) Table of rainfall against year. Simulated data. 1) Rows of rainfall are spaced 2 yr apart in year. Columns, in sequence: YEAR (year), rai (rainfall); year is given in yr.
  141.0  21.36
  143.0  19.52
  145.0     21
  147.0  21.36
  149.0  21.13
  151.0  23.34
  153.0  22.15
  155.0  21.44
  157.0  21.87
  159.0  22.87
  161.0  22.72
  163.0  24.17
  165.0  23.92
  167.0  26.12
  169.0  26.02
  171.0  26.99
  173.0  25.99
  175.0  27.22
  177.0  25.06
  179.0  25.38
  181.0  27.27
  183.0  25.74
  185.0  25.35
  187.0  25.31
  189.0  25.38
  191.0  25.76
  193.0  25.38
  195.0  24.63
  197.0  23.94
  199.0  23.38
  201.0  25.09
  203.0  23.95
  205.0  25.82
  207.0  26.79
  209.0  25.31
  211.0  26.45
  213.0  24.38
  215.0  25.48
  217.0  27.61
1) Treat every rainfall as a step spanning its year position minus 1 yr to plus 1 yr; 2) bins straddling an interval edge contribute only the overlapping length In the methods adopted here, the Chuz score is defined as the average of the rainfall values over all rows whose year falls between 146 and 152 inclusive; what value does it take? 21.9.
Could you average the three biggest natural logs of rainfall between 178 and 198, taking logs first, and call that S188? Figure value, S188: 3.27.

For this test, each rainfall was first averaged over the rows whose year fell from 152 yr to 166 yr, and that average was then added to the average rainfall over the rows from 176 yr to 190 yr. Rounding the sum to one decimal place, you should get 48.4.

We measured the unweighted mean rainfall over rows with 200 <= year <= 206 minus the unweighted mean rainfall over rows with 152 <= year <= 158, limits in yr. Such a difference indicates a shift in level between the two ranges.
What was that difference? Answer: 3.1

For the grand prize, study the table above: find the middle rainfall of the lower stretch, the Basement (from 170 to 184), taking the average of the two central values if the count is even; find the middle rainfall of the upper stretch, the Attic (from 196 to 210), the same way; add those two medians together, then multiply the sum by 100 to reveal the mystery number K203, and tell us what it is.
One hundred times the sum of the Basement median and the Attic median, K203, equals 5108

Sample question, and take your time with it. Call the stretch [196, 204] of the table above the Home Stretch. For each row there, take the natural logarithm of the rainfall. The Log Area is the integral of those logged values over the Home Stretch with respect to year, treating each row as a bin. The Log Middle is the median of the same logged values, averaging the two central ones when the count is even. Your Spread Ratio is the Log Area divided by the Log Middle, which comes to 8.01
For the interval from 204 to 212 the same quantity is 8.00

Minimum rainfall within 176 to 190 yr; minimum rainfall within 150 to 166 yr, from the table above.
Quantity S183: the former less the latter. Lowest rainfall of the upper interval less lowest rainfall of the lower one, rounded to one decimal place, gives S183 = 3.6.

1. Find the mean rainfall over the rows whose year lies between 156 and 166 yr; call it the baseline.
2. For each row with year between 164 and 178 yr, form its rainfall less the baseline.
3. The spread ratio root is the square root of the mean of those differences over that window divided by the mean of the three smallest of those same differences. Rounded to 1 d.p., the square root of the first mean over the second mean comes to 1.2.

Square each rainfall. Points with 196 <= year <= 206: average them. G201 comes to 598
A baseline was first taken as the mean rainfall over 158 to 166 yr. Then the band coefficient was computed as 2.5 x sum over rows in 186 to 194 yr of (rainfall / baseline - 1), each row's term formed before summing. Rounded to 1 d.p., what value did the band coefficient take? 0.9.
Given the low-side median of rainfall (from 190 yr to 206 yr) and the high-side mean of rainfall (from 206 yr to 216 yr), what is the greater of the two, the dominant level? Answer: 25.7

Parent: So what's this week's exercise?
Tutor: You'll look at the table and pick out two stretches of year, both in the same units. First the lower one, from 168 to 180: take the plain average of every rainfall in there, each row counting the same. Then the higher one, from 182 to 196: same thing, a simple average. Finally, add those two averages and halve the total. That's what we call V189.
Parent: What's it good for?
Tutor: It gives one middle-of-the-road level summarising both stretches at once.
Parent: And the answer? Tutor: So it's 25.7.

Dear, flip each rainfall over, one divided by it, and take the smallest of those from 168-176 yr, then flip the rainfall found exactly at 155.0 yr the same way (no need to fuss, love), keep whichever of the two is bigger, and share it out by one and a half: 0.0311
